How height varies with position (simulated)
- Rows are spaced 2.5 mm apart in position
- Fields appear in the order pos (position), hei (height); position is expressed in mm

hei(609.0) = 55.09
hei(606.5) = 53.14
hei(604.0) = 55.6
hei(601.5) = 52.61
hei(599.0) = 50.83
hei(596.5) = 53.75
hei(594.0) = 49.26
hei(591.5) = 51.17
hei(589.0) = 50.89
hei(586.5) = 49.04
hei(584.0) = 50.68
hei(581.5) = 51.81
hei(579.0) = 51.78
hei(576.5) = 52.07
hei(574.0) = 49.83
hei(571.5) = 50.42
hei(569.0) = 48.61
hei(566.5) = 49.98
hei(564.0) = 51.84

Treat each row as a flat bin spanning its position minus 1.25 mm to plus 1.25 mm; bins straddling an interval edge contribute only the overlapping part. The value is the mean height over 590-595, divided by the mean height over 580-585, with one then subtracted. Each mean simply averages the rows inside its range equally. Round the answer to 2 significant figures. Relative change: -0.020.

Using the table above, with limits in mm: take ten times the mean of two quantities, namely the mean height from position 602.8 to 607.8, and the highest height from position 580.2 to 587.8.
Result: 531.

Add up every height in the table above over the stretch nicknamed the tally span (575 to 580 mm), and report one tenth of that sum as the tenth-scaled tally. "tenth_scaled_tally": 10.4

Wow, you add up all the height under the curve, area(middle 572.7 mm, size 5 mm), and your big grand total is 251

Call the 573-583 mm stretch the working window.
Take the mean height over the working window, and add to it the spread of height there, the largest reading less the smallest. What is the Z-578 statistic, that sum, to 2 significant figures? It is 54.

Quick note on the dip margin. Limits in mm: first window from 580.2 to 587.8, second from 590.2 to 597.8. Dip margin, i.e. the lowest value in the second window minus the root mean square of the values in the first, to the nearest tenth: -1.3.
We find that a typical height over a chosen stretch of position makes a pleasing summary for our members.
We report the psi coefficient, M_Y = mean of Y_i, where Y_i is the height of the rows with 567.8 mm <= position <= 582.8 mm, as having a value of 50.8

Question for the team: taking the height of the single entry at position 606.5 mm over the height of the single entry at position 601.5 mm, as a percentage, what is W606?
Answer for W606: 101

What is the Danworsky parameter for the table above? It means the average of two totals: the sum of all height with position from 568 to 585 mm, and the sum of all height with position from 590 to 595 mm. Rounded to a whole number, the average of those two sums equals 228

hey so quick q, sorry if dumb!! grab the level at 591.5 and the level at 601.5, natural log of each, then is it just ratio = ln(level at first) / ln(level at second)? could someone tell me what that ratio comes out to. 0.99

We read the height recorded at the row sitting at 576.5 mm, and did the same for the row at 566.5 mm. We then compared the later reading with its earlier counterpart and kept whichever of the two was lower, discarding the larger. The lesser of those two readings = 50.0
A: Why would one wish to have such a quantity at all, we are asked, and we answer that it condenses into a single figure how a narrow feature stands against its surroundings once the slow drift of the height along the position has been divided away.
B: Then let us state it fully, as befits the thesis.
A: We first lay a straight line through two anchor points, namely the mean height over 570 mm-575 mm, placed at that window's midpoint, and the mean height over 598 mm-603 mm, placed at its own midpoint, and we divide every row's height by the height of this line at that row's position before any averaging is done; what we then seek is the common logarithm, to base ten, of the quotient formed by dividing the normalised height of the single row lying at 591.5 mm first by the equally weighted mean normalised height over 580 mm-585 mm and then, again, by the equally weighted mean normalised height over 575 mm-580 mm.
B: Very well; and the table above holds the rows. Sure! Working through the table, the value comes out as -0.018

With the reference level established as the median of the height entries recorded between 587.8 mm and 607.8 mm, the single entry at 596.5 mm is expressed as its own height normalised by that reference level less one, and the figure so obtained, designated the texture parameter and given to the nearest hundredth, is 0.04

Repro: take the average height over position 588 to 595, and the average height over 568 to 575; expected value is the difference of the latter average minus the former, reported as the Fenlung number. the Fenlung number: -0.8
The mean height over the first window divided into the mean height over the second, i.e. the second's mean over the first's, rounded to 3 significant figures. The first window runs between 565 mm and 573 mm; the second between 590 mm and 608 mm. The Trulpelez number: 1.05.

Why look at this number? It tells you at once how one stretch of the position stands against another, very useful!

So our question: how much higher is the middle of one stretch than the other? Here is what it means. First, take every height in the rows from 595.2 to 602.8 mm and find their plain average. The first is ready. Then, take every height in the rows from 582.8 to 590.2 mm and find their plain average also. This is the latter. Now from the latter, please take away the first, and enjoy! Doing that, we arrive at -2.2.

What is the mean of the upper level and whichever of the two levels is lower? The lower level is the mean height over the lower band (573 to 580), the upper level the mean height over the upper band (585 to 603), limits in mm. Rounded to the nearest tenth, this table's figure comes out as 51.1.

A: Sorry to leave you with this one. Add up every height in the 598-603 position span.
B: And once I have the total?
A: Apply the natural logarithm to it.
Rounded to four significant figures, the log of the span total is 4.639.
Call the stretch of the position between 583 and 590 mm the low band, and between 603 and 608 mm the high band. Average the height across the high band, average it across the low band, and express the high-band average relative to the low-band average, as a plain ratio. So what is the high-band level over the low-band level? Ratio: 1.08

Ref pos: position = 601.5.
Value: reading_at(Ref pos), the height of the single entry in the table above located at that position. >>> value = 52.61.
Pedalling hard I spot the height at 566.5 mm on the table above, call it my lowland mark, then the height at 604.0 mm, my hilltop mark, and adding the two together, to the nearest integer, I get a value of 106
